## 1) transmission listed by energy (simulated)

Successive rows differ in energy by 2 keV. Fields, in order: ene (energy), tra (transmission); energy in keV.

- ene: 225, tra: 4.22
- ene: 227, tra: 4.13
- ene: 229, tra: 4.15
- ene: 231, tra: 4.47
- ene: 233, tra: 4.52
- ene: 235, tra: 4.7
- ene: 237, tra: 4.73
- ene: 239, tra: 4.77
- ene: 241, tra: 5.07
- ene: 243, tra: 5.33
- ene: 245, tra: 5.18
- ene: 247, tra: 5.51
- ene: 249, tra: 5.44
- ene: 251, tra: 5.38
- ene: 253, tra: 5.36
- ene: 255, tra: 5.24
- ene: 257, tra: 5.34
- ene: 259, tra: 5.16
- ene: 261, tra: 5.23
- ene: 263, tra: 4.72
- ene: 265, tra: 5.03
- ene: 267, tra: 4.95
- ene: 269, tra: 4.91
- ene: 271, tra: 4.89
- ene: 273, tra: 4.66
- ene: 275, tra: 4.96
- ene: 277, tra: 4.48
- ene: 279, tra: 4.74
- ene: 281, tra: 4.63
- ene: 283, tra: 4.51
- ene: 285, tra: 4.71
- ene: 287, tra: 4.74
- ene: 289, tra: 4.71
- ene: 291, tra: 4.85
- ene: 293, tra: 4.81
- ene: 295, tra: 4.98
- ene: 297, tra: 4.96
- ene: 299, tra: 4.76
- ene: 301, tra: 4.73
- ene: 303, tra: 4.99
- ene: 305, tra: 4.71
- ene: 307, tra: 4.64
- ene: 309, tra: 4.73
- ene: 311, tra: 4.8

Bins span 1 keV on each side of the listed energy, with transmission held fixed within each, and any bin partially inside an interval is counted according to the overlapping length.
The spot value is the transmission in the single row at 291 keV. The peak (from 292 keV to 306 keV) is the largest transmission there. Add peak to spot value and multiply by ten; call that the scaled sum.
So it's 98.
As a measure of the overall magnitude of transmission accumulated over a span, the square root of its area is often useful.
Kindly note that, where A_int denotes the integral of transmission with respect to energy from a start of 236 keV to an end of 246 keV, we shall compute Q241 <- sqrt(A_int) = 7.1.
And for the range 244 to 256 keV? 8.0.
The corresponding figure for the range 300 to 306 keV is 5.4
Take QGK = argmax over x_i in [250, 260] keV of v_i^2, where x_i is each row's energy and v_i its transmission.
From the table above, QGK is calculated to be 251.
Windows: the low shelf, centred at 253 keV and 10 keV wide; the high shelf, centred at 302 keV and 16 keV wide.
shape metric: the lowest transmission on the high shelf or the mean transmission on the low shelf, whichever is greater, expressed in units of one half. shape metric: 10.7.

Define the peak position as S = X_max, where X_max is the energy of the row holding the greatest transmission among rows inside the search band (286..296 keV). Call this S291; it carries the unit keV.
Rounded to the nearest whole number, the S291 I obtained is 295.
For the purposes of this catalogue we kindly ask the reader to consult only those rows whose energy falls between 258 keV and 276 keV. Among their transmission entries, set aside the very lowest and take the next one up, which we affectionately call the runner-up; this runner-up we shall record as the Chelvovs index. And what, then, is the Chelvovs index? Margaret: 4.72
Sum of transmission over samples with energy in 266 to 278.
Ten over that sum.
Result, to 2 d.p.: 0.35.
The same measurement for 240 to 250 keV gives 0.38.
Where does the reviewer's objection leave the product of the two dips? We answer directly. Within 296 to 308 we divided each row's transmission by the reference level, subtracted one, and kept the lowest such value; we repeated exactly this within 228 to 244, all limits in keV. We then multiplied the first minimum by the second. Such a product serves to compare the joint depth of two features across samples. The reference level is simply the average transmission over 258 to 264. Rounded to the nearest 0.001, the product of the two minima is 0.014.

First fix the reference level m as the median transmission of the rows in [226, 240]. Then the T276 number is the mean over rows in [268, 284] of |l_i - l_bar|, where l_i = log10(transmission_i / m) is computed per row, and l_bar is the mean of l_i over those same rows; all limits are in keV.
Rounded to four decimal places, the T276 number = 0.0140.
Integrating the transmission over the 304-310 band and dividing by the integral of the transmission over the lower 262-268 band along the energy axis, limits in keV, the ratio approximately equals 0.96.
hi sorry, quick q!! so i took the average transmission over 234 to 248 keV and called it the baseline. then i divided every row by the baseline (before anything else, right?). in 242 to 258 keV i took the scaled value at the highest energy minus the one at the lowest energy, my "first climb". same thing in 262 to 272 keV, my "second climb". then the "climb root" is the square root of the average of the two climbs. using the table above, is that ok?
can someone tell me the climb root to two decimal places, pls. 0.13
